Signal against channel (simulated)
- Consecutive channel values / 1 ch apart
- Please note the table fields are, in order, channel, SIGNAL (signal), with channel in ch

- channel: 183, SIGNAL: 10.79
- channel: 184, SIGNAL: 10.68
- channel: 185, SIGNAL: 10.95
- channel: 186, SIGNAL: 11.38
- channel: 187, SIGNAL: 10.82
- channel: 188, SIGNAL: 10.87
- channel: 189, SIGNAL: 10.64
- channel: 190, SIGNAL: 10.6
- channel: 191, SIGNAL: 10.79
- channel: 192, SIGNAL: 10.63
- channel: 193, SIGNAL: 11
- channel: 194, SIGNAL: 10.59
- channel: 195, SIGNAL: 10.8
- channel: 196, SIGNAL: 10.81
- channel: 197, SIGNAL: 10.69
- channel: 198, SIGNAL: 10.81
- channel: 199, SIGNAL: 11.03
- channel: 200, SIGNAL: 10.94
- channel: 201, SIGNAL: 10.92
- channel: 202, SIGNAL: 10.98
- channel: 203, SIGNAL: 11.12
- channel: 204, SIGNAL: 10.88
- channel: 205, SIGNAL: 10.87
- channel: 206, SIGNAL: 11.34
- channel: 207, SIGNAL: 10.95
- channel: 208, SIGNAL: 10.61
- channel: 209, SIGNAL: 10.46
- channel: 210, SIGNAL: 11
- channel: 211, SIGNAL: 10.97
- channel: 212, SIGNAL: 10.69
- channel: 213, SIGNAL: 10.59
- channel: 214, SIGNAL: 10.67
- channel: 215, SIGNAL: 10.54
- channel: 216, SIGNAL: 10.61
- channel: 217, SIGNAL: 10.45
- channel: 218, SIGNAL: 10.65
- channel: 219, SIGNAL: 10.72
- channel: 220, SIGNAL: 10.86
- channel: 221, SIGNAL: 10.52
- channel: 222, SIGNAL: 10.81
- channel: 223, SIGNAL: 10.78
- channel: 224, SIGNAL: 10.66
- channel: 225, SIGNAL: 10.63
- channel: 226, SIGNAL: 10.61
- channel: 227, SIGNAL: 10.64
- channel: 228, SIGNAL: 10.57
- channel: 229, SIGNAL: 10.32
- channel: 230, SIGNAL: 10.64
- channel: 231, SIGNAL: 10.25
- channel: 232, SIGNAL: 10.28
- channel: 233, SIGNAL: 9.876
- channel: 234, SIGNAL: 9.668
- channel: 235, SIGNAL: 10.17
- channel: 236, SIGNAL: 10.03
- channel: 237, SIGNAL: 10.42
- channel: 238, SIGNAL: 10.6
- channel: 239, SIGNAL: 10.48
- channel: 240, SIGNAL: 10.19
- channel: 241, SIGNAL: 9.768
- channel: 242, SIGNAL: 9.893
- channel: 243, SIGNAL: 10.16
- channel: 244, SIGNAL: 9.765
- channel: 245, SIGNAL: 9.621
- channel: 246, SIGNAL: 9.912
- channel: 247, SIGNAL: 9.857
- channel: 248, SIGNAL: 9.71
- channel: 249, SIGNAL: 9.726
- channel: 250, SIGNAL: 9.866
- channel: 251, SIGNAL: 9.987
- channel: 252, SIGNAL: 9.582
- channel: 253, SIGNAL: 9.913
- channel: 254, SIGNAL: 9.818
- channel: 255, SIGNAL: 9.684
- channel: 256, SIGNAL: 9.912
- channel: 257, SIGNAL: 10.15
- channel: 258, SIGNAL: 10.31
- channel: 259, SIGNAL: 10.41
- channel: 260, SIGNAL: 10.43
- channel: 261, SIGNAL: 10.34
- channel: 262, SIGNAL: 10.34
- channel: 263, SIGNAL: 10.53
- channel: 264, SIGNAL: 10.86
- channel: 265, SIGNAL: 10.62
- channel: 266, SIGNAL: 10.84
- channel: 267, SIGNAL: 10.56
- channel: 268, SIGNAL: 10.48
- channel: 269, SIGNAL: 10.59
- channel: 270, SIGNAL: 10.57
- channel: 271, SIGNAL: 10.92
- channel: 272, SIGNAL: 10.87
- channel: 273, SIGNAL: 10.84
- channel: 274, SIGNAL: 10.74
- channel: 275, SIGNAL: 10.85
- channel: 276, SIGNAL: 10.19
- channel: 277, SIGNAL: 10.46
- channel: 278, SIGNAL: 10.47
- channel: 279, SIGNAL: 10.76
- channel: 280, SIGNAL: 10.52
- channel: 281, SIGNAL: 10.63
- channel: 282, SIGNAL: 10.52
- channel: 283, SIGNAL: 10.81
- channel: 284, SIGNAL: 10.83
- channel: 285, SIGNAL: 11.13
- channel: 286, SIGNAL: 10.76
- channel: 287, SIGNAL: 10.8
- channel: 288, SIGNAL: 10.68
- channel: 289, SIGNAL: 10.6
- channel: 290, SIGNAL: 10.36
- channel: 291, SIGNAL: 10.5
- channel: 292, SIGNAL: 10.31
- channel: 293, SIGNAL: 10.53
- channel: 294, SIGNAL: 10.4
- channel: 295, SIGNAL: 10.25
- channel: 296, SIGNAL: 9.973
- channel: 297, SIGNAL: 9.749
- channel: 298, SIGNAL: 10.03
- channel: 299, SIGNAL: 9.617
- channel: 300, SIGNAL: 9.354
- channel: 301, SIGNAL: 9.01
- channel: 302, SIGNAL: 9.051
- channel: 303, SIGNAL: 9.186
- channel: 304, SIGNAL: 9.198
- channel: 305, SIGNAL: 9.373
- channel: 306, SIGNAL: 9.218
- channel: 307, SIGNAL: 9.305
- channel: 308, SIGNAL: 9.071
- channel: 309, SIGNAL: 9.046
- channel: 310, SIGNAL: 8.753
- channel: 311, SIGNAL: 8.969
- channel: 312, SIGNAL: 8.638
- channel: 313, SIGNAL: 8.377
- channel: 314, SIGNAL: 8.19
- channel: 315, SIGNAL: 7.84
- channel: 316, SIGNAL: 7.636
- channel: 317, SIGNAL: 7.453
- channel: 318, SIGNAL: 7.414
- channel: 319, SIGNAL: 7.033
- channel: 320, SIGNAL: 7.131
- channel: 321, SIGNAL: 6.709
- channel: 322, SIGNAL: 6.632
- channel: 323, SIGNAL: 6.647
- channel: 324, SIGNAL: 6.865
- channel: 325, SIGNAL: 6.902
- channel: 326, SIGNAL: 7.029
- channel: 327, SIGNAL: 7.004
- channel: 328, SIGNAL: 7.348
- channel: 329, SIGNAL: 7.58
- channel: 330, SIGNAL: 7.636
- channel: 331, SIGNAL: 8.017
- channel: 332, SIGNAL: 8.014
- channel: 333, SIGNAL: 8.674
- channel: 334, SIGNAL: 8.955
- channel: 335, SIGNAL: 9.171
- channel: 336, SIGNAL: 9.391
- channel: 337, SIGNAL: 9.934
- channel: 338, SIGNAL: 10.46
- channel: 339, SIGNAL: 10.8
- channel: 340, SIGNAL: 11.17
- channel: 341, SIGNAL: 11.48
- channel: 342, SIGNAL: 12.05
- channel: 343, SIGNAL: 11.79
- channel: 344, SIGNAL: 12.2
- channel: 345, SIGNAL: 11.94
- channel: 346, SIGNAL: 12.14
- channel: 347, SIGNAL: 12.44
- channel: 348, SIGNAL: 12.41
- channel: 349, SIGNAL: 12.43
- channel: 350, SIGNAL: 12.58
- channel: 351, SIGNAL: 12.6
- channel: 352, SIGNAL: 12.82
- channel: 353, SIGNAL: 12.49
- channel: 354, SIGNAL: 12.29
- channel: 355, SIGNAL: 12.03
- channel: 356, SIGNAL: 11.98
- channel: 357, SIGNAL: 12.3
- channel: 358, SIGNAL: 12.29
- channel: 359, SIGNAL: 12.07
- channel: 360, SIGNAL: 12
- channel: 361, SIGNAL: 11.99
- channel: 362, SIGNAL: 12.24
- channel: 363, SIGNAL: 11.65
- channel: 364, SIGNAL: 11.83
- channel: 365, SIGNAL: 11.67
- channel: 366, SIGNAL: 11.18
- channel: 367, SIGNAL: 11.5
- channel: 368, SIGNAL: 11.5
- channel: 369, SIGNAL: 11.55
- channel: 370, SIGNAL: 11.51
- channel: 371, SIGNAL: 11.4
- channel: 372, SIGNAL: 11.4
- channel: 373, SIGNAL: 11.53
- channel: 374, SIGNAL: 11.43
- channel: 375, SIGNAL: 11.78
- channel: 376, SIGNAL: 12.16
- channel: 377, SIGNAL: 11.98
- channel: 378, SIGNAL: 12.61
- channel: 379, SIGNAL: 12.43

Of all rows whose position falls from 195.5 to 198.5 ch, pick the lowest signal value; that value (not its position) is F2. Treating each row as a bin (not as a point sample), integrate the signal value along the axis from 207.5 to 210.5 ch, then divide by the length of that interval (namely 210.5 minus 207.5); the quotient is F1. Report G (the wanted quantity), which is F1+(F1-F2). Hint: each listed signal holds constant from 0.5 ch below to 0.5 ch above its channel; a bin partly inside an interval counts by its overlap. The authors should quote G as 10.7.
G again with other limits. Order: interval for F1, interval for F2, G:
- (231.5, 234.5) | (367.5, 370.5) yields 8.4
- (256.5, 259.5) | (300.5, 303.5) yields 11.6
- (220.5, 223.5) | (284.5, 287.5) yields 10.6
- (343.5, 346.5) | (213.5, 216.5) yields 13.6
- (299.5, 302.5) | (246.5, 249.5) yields 8.6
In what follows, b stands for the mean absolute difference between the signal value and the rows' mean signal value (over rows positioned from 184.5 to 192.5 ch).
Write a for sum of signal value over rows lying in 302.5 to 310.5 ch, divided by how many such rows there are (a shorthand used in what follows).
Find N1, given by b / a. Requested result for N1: 0.019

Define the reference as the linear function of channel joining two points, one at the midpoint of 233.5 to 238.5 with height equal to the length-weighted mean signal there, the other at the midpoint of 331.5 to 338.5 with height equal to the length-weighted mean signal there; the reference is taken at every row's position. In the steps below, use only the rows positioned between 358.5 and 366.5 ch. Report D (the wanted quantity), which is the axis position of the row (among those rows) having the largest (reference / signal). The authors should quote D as 366 ch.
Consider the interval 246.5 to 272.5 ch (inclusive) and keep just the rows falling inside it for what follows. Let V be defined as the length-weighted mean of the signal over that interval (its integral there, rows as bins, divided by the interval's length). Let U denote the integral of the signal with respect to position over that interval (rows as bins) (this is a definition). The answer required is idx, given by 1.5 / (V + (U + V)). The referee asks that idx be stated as 0.0052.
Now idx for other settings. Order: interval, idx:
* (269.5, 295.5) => 0.0050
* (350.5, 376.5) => 0.0045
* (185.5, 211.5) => 0.0049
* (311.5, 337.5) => 0.0069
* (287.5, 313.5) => 0.0056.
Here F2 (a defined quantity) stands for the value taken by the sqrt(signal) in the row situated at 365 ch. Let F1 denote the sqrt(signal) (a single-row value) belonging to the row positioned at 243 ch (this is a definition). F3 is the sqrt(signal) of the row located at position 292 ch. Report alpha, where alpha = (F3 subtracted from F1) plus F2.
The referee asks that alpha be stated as 3.39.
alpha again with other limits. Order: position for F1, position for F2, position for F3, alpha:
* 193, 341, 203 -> 3.37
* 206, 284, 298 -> 3.49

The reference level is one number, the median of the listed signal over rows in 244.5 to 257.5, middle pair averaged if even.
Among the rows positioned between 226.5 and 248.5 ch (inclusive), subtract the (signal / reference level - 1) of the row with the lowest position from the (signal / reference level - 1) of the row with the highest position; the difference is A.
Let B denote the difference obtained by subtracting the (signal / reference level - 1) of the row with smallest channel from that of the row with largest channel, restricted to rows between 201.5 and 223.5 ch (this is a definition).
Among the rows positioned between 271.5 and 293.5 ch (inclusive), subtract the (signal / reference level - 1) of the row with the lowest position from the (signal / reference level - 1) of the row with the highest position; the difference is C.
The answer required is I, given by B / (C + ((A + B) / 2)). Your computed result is 0.2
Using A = -0.09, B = -0.02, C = -0.03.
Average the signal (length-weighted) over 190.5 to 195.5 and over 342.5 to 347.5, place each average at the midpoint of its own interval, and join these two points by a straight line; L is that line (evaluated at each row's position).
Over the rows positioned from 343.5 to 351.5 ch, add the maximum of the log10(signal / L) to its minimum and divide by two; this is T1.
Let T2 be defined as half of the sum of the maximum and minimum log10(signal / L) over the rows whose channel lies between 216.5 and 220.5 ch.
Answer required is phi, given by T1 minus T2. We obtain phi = 0.018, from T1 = 0.005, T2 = -0.013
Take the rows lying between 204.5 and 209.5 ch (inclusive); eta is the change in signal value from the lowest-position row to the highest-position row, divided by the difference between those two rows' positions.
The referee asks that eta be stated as -0.10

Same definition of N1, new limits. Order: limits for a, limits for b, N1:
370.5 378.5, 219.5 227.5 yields 0.008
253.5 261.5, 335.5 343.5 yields 0.073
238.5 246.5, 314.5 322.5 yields 0.036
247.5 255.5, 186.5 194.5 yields 0.013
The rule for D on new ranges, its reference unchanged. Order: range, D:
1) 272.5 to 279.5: 276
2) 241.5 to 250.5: 245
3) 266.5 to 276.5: 276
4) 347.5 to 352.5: 348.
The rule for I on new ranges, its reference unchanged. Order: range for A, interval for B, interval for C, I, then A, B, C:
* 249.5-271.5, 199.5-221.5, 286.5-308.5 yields 0.3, 0.11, -0.04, -0.18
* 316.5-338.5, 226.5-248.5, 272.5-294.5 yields -1.6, 0.31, -0.09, -0.04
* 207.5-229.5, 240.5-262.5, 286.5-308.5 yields -0.4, -0.03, 0.06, -0.18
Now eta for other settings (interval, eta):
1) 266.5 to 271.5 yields 0.09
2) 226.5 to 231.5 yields -0.10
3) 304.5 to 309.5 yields -0.08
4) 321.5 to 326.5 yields 0.10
